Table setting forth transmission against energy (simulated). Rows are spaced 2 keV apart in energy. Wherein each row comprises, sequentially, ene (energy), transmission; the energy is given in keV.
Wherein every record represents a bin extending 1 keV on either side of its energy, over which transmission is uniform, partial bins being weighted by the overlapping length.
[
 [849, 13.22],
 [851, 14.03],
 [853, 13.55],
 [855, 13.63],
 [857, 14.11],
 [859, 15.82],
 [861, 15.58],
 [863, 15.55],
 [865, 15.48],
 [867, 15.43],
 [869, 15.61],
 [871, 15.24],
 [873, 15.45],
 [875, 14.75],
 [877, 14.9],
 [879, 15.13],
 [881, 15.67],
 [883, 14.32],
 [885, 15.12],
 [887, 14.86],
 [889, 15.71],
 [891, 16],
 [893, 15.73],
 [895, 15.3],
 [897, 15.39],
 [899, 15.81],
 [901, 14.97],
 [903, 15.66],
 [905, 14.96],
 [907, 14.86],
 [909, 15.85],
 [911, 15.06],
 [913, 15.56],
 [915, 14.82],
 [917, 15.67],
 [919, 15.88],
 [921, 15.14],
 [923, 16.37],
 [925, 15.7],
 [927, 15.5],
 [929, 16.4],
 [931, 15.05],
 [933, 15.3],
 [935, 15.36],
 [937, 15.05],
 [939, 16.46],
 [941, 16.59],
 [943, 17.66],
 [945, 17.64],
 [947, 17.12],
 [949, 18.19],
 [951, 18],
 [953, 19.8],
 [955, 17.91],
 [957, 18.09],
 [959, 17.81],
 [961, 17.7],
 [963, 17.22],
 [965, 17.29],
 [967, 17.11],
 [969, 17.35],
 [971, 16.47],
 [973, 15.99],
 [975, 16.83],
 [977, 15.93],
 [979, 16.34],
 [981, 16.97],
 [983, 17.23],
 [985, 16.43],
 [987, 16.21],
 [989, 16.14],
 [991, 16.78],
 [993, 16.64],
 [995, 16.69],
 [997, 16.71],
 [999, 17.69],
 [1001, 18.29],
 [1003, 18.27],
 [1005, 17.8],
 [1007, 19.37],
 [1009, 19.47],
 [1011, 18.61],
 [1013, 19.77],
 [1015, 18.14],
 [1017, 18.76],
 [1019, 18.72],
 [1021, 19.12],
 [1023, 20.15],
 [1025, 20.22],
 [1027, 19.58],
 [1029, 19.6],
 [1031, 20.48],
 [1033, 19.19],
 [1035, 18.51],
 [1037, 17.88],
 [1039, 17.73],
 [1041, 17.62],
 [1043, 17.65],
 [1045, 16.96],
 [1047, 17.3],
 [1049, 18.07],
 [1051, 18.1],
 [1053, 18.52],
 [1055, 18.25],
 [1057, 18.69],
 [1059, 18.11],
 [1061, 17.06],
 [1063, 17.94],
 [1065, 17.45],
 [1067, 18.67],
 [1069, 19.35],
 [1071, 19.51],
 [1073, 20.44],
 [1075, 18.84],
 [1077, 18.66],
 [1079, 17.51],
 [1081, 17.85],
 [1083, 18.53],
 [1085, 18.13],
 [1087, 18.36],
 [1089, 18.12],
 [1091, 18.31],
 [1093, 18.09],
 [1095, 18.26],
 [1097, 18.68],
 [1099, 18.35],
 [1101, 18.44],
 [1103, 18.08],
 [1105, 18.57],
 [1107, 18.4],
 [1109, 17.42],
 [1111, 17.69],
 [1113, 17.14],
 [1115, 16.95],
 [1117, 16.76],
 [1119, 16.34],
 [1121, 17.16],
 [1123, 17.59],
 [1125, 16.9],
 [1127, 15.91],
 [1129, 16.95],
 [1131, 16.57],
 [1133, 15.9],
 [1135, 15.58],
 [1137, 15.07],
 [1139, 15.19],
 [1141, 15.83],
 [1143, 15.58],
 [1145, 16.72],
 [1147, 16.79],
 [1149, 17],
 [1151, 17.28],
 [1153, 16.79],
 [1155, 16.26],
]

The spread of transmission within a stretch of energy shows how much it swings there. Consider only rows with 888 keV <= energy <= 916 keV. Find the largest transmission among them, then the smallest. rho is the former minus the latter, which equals 1.2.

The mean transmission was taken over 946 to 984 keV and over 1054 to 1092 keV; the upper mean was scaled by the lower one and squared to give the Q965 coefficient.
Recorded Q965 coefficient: 1.13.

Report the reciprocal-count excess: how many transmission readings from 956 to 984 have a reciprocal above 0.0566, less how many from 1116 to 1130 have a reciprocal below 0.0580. 10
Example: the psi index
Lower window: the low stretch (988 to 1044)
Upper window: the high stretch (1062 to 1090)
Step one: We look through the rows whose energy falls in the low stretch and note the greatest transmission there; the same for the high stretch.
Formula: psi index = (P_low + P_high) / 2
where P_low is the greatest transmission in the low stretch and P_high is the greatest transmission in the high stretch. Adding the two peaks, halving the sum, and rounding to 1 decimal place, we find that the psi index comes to 20.5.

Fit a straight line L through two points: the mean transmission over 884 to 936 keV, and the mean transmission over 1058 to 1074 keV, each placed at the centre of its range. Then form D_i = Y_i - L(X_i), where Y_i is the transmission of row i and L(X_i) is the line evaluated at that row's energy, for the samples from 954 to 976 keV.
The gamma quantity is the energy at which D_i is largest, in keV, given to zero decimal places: 957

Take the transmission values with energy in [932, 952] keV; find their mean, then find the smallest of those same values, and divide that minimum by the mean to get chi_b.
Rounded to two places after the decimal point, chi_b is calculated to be 0.90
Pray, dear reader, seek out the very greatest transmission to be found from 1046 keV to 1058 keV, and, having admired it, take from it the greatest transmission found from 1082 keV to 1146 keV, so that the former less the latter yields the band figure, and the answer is 0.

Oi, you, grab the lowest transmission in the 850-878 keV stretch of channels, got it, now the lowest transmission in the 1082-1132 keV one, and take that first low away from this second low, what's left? 2.4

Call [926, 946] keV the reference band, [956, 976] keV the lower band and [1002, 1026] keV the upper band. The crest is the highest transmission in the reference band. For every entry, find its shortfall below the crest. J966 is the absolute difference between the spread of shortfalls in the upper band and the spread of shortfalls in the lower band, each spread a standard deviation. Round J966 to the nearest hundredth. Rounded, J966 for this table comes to 0.15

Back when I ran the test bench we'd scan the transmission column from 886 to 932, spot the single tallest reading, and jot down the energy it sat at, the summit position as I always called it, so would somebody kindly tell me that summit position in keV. 929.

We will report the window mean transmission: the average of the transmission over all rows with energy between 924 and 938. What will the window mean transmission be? 15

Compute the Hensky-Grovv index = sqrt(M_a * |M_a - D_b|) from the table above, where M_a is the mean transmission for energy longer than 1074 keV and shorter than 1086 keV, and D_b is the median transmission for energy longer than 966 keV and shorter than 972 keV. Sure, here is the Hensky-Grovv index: 4.6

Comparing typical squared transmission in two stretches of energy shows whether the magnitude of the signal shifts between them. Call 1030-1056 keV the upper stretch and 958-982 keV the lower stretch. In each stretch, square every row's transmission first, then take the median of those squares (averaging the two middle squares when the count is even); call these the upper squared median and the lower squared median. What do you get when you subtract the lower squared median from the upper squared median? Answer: 36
